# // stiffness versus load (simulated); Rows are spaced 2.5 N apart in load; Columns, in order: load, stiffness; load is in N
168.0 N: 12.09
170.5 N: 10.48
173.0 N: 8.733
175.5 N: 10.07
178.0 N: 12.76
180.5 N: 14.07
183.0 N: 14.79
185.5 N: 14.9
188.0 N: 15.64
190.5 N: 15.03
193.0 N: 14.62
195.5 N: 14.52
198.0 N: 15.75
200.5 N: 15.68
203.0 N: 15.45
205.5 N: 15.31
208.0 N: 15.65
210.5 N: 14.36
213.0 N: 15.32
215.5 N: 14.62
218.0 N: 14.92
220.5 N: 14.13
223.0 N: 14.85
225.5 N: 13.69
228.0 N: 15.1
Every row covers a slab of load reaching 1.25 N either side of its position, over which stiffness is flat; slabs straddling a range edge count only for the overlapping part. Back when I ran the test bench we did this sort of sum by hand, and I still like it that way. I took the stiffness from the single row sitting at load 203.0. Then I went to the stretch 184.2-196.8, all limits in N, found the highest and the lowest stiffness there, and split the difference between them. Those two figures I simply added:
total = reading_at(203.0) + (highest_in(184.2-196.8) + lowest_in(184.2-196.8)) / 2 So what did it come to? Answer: 30.5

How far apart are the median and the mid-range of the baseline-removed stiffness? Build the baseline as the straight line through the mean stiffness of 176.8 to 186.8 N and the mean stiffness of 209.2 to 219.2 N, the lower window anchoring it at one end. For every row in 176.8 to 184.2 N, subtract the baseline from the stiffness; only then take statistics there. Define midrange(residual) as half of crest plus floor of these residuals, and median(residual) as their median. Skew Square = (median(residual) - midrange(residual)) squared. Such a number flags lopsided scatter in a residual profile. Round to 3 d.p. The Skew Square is 0.087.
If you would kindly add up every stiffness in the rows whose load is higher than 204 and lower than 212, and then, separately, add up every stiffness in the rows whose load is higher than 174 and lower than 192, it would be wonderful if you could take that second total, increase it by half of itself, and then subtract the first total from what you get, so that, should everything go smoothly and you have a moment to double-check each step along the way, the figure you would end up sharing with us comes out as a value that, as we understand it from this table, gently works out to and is 101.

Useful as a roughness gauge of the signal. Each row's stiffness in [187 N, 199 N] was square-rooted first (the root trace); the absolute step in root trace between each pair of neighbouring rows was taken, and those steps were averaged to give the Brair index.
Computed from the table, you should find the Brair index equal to 0.076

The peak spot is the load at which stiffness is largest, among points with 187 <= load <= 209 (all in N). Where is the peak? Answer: 198.0 N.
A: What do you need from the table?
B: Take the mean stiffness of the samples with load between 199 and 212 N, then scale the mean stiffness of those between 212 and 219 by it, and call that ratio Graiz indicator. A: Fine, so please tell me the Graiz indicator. 0.98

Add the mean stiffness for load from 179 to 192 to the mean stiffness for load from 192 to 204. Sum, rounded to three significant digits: 30.1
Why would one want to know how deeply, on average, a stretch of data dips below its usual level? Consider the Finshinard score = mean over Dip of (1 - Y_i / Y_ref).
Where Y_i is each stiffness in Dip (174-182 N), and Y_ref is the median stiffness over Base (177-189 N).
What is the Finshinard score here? 0.17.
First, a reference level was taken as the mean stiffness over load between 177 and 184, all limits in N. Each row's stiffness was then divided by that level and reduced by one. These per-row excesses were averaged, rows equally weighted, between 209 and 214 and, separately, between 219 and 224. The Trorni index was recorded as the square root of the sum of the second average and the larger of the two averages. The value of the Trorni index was 0.34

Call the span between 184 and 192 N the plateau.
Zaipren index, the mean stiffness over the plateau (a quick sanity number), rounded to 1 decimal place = 15.2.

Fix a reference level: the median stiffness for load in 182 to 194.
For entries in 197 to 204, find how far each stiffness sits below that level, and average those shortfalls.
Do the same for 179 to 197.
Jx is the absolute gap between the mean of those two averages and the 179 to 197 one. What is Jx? 0.42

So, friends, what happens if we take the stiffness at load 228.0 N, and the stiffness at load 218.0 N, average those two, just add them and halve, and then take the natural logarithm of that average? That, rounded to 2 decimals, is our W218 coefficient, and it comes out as 2.71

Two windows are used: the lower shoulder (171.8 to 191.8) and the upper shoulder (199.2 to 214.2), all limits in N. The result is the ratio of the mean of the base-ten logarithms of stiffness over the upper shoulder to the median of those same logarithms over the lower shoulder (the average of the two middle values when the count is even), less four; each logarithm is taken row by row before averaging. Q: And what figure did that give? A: -2.98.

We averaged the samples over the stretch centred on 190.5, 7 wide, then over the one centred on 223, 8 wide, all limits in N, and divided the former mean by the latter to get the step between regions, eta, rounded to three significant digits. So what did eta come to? 1.06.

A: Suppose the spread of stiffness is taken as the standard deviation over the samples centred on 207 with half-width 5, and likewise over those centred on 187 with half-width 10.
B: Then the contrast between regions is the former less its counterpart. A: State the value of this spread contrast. -0.3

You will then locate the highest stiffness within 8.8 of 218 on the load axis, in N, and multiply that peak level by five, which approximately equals 76.6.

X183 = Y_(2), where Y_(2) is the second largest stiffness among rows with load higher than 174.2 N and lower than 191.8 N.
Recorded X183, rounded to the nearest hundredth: 15.03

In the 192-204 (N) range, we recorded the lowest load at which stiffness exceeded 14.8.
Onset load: 198.0 N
